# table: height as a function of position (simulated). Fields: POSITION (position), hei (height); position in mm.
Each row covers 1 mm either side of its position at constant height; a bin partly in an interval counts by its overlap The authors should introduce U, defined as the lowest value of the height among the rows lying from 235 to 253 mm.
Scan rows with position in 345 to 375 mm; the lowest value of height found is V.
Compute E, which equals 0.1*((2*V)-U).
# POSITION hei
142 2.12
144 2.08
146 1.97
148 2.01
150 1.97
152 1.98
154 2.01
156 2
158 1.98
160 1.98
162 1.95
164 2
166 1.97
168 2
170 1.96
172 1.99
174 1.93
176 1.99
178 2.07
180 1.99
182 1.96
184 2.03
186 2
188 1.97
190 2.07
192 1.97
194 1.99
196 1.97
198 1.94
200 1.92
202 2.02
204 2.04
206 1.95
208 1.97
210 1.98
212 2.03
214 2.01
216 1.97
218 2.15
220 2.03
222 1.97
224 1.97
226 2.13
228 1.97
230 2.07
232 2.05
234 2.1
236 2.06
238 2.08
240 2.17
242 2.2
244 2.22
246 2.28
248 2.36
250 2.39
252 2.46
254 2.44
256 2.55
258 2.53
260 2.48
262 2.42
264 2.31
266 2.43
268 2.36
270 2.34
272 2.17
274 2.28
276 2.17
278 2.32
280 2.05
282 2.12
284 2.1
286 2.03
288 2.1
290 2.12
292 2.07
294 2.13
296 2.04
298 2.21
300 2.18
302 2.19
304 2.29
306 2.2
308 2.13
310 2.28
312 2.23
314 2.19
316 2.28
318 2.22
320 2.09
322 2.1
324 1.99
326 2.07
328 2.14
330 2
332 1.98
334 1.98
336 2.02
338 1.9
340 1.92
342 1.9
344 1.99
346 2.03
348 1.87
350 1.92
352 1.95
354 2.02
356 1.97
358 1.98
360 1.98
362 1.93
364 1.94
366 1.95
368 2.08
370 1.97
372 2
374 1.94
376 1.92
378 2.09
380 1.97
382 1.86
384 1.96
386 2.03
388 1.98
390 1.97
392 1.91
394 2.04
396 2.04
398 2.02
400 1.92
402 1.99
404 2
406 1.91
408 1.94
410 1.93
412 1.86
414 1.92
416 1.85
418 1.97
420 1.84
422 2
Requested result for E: 0.168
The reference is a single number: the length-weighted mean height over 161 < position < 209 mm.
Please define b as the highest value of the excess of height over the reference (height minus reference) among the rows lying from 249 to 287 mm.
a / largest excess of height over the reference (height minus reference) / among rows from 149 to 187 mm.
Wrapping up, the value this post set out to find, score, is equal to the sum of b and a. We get 0.65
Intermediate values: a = 0.08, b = 0.6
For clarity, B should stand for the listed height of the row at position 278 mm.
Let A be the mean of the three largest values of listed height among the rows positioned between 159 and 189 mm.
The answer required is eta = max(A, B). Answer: 2.32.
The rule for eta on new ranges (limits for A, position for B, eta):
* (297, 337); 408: 2.28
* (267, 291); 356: 2.34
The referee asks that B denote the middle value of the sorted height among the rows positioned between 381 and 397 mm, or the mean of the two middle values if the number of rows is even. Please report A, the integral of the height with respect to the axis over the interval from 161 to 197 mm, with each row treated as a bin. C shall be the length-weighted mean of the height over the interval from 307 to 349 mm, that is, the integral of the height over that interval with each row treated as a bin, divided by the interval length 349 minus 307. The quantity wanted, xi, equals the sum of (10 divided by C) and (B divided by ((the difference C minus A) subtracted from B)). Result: 4.88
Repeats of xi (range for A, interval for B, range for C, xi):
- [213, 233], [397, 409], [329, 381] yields 5.13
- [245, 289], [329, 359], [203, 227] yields 4.98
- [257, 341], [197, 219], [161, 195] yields 5.03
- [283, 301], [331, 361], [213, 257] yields 4.67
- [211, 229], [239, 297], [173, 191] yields 5.06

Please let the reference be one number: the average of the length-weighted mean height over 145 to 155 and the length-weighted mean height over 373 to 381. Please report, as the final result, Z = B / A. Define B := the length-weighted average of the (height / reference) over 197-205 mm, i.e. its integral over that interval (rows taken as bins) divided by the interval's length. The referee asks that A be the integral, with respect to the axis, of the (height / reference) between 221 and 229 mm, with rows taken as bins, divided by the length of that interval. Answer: 0.99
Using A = 1.01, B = 1.00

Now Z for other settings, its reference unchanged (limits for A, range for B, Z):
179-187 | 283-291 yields 1.05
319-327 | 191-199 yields 0.95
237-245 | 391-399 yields 0.92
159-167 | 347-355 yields 0.98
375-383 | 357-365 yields 1.00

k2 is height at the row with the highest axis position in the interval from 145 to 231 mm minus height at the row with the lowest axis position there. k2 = 0.10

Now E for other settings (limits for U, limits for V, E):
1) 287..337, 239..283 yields 0.212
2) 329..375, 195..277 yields 0.197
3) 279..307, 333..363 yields 0.171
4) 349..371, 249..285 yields 0.218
